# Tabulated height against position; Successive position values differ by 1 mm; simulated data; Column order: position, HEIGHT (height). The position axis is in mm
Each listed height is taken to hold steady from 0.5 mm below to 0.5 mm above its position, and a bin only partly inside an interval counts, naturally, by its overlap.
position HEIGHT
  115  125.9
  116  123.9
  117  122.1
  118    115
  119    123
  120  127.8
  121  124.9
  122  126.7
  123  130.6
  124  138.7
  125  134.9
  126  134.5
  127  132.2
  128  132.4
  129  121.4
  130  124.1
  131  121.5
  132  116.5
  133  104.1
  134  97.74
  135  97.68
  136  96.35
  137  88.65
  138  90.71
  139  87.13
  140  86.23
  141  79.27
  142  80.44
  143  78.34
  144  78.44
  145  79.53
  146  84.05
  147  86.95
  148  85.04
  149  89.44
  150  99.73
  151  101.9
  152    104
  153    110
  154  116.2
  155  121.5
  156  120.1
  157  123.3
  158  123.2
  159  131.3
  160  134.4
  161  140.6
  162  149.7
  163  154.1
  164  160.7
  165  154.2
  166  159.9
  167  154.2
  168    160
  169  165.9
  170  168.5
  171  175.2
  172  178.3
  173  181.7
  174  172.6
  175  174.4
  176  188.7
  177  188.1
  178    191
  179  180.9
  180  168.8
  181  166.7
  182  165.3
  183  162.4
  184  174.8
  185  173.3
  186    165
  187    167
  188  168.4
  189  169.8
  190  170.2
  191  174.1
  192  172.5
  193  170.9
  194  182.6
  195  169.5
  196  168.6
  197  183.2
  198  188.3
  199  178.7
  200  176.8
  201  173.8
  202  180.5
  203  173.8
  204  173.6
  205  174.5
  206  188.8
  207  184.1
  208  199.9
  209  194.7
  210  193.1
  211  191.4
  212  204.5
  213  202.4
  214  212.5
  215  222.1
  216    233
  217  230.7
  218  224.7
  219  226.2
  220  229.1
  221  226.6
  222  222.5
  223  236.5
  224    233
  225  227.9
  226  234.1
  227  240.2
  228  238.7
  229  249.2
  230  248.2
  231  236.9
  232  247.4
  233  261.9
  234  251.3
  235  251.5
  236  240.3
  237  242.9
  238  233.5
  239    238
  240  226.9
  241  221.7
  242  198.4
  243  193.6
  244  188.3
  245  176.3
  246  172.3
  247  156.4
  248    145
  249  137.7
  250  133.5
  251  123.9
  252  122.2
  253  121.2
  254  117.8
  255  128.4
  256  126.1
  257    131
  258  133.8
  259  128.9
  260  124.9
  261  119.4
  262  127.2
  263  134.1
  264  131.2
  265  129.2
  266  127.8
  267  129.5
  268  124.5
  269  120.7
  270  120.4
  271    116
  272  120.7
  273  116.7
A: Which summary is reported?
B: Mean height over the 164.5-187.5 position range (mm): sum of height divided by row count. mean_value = 171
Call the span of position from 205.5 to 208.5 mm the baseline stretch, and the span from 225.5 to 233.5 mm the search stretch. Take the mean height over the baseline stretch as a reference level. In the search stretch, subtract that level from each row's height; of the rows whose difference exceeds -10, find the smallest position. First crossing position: 226 mm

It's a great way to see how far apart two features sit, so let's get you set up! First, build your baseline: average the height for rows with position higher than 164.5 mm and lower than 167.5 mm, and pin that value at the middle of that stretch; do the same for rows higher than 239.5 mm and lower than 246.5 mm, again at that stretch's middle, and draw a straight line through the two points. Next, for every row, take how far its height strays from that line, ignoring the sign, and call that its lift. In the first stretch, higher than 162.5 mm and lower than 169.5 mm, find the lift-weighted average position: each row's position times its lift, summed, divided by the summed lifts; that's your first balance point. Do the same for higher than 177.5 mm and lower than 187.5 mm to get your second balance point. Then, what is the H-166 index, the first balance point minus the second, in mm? -13.5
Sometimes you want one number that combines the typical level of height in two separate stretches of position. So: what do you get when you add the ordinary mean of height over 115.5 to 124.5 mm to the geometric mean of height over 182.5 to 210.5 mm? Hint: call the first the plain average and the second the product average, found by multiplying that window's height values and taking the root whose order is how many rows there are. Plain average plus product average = 303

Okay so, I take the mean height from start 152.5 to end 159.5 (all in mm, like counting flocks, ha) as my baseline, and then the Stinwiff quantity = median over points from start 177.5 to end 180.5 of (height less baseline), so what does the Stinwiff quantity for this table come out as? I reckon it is 60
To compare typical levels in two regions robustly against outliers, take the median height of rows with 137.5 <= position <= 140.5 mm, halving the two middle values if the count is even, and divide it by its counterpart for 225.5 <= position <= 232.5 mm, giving 0.36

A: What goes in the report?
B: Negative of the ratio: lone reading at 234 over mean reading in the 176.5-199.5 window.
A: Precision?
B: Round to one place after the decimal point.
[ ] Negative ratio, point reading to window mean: -1.4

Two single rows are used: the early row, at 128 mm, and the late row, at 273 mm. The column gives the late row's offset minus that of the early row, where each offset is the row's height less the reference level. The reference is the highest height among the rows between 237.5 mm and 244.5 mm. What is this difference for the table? -16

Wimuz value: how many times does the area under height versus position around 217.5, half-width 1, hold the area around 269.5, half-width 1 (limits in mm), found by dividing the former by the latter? 1.9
